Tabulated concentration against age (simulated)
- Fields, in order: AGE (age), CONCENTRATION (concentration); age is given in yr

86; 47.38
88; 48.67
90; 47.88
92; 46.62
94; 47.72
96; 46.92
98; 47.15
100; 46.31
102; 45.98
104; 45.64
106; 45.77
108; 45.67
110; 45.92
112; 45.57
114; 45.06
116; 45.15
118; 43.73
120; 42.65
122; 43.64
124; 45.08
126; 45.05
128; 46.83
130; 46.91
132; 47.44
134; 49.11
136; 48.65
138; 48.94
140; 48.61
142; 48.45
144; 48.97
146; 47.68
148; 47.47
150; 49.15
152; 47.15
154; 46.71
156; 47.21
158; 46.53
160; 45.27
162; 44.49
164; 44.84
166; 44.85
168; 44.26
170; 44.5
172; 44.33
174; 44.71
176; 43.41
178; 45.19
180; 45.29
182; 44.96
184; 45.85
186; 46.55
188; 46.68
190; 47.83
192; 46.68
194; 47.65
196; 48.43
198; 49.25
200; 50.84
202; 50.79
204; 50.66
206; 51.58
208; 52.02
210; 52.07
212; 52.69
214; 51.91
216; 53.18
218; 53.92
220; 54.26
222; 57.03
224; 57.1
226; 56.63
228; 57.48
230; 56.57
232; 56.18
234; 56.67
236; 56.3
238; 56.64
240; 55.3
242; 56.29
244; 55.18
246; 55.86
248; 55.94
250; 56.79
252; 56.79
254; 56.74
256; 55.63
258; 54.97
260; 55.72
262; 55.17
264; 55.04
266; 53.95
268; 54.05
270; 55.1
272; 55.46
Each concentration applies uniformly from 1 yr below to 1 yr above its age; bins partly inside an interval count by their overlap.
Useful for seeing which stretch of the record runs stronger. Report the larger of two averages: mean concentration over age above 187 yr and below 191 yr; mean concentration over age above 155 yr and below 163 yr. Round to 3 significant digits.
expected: 47.3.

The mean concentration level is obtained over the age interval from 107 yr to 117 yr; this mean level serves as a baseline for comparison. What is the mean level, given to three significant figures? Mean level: 45.5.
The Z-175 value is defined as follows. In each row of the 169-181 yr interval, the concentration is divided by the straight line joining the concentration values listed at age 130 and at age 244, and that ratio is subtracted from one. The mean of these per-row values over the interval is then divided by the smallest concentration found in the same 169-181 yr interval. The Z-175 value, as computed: 0.0026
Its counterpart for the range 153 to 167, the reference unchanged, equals 0.0015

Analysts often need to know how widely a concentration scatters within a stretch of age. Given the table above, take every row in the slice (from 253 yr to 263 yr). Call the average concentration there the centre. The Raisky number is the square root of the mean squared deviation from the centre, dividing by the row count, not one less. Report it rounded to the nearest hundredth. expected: 0.61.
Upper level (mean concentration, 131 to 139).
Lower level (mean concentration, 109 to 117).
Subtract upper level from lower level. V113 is -3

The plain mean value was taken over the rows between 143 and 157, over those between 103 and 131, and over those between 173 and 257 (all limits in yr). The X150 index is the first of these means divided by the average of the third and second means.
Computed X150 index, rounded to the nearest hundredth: 0.98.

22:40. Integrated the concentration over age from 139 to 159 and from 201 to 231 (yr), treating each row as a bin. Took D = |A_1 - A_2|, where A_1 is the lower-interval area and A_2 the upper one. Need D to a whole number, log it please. 660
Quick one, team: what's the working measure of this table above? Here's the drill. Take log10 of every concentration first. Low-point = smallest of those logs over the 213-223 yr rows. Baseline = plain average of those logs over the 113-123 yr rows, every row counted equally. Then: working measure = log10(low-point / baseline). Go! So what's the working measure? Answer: 0.018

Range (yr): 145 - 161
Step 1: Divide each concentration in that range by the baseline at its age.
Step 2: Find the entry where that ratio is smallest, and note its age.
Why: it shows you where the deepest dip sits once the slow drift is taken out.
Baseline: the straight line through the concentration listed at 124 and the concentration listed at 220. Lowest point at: 160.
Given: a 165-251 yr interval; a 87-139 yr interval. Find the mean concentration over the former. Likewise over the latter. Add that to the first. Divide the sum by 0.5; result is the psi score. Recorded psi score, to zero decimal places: 195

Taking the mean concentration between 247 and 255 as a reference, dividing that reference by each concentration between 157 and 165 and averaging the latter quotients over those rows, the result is 1.25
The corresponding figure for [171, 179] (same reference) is 1.27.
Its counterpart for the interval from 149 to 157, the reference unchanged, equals 1.19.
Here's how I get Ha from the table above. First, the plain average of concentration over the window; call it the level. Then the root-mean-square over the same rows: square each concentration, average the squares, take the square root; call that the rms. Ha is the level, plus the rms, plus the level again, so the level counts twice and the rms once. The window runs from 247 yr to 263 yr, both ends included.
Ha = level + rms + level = 168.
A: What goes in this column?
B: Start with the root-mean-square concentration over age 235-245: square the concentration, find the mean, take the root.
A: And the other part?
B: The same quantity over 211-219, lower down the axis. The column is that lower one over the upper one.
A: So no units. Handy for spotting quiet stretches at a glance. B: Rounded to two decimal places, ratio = 0.95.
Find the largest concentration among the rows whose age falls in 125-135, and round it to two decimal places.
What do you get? 49.11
